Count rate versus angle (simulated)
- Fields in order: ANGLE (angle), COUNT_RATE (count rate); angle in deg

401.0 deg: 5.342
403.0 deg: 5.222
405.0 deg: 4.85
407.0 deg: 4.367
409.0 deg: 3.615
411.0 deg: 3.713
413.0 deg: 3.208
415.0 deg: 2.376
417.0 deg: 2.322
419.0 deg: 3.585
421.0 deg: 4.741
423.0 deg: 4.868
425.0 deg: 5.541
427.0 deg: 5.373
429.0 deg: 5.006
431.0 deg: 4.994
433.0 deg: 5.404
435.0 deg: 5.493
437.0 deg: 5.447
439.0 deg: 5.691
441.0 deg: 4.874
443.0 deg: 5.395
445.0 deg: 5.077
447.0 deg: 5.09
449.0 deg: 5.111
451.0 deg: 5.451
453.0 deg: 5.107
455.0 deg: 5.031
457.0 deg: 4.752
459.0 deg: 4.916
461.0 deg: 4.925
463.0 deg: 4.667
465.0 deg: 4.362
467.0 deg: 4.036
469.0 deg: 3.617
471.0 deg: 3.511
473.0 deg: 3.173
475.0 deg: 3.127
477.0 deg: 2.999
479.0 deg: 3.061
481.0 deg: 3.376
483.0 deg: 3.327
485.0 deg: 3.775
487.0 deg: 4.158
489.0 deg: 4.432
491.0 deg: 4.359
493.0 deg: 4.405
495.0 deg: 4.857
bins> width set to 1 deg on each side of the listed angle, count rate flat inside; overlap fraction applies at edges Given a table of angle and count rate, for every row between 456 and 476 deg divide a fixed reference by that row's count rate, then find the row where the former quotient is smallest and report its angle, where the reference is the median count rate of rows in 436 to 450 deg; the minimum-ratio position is 461.0 deg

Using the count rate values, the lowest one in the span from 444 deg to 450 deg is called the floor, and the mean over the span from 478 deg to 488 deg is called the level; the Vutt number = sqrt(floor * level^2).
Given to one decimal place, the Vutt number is 8.0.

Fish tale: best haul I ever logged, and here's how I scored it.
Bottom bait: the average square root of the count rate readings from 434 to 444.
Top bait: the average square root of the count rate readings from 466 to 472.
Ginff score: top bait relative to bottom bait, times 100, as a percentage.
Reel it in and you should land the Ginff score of 83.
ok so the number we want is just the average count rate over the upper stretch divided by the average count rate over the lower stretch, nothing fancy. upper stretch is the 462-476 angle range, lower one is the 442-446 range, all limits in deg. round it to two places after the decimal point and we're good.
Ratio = 0.72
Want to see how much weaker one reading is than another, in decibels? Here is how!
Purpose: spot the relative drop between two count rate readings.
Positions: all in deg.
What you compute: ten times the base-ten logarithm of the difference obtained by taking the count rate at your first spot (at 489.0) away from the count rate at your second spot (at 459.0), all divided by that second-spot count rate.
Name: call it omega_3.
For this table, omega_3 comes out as -10.1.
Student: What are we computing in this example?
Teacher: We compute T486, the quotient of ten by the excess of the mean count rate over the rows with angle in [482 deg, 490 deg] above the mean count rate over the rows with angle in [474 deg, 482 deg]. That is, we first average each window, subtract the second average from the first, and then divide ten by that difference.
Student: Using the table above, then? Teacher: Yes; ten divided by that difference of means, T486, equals 13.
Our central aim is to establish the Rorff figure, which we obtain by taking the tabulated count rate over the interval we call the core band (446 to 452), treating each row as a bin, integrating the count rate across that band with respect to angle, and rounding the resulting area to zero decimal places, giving 31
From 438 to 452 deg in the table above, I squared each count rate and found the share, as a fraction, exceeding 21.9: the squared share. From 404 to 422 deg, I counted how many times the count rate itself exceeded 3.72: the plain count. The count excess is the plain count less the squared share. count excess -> 2.0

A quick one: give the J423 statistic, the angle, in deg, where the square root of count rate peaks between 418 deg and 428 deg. 425.0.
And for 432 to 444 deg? 439.0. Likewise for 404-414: 405.0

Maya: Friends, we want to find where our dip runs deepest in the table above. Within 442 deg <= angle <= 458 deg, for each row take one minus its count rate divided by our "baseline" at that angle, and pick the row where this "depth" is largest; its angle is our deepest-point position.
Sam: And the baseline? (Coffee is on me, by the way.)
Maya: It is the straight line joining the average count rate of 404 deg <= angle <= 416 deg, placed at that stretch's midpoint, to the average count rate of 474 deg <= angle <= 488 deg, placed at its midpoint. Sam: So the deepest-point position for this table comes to 457.0 deg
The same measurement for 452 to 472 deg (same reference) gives 471.0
